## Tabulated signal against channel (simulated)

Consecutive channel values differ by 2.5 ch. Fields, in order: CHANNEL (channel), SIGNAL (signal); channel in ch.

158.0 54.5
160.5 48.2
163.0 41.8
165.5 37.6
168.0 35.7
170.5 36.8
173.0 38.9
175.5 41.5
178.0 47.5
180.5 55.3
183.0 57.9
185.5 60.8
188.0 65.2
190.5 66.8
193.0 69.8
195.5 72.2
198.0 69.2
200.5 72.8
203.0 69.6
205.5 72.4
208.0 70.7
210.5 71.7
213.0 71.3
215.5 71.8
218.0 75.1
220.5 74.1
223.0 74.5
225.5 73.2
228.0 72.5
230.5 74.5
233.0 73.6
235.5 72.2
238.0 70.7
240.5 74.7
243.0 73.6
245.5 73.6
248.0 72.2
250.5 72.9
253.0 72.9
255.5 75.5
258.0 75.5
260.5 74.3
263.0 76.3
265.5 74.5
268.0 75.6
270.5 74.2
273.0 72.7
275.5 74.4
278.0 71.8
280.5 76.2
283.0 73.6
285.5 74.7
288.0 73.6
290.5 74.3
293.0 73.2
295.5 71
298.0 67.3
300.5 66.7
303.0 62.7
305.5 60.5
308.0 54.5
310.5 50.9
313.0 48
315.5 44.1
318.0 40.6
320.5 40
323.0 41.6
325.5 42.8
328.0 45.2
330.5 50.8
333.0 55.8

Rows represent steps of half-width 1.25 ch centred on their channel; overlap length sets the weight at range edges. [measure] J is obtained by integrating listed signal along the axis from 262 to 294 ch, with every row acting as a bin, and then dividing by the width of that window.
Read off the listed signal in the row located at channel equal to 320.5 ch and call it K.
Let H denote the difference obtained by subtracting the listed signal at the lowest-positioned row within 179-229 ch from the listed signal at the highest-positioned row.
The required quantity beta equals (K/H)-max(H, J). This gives -72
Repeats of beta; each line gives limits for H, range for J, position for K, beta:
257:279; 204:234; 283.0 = -93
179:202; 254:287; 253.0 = -70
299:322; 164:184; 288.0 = -46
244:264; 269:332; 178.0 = -43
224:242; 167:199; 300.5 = -11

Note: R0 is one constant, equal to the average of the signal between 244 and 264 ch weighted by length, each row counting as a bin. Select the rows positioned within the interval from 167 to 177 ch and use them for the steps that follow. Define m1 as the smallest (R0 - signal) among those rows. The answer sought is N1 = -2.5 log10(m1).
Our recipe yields -3.8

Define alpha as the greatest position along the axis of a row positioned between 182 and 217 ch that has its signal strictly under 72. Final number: 215.5 ch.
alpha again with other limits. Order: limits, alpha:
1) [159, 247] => 238.0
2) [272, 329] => 328.0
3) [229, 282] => 278.0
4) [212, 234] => 215.5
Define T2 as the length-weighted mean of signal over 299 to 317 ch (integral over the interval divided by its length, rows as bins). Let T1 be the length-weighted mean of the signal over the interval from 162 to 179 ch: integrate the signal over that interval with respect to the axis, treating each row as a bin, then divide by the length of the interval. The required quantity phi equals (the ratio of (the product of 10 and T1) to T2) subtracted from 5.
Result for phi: -2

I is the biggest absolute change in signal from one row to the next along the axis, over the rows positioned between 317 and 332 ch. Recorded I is 5.6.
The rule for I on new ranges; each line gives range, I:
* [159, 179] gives 6.4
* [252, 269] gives 2.6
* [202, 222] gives 3.3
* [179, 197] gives 4.4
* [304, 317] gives 6.0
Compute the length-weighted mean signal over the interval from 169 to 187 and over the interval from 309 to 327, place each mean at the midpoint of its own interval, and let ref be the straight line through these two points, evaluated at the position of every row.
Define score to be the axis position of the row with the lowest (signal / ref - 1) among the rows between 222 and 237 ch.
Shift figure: 228.0 ch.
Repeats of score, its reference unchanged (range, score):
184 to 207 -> 185.5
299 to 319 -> 318.0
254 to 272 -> 260.5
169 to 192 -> 170.5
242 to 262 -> 248.0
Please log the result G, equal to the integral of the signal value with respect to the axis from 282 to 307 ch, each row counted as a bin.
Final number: 1739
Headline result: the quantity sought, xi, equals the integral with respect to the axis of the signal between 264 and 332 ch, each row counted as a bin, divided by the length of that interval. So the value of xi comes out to 62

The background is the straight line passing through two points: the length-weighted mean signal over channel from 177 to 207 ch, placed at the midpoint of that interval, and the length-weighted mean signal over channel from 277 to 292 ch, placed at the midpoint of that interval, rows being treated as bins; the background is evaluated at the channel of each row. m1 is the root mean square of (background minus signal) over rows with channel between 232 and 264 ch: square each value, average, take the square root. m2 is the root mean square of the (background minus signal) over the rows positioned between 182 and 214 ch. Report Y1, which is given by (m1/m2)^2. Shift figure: 0.51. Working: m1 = 3.4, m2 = 5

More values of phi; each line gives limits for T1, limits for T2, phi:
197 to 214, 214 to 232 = -5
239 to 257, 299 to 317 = -8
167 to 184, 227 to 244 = -1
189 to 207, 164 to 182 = -12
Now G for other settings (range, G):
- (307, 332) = 1147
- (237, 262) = 1841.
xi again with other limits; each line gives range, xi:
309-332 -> 45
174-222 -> 66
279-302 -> 72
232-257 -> 73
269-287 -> 74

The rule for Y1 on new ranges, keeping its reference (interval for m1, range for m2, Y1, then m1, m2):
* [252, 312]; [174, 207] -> 0.92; 8.7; 9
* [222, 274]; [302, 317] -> 0.02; 3.6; 24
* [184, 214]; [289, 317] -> 0.06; 4.5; 18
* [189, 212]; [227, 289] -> 2.66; 4.9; 3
